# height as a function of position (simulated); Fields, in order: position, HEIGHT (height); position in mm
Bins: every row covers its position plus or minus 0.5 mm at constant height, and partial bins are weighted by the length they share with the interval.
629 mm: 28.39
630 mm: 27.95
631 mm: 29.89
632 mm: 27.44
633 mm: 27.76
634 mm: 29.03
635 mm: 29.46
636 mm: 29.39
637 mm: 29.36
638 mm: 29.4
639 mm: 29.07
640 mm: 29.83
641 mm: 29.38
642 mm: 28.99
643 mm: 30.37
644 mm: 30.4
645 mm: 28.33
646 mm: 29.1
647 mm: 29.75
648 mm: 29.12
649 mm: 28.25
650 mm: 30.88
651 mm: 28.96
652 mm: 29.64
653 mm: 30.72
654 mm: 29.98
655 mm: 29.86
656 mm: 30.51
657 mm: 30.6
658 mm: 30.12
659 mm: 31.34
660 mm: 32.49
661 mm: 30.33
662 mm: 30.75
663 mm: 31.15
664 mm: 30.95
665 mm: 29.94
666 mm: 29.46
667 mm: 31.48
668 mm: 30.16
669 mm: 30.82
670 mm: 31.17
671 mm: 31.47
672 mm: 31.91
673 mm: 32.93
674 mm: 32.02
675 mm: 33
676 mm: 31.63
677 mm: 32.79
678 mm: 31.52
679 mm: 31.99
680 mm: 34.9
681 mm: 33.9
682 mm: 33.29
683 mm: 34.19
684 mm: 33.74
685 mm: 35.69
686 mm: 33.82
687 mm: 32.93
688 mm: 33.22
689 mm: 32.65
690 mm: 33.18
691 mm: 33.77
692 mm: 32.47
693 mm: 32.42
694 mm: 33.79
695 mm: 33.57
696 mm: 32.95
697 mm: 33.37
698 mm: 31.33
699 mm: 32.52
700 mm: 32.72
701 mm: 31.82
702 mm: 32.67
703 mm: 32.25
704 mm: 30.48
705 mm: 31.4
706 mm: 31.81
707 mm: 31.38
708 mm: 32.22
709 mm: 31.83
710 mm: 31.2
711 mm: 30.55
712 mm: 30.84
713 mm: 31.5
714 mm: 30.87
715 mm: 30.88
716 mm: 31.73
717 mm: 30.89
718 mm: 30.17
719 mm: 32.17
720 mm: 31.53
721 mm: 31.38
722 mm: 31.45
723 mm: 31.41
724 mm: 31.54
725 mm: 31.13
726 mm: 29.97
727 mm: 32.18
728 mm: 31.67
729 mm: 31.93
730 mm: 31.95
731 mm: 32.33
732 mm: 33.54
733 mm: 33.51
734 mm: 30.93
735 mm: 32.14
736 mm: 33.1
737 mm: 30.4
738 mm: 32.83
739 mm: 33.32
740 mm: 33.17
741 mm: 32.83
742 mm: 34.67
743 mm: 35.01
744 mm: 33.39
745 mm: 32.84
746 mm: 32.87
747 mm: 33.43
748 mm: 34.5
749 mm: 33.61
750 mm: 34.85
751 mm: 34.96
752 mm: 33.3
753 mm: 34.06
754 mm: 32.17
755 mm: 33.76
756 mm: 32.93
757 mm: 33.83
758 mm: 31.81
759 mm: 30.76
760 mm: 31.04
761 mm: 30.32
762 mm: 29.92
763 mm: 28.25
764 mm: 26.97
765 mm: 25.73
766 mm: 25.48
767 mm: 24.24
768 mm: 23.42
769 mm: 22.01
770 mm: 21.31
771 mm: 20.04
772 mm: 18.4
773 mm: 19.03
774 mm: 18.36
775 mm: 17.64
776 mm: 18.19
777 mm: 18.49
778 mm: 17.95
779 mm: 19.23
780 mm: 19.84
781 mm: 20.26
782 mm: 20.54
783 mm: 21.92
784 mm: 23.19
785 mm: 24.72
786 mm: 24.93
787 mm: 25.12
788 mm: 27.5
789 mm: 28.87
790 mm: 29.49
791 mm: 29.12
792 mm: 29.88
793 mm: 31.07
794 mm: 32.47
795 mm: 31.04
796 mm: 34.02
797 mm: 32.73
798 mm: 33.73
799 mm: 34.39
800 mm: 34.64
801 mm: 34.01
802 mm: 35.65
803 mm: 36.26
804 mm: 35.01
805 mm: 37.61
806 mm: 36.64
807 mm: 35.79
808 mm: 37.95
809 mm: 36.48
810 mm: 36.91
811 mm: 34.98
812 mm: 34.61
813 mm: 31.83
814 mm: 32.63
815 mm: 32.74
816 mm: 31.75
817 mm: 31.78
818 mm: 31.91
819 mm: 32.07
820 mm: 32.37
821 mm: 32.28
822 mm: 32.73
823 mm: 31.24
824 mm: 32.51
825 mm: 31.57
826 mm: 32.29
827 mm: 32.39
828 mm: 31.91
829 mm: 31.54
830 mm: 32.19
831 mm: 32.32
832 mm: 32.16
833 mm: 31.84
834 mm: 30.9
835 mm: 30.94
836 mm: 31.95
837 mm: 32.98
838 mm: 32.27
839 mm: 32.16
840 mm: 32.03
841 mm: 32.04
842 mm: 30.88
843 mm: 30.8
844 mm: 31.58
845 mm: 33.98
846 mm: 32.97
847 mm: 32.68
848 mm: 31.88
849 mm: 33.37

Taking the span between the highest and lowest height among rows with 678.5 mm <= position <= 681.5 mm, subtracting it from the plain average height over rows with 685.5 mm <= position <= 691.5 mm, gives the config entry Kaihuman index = 30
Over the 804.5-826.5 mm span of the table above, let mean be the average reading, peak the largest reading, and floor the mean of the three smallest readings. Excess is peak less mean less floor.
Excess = -27.2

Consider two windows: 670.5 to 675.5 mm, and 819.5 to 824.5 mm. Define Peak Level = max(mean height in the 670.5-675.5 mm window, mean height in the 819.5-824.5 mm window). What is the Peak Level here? 32.3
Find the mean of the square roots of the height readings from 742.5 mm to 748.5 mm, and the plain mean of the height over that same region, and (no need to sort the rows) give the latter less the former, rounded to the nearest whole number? 28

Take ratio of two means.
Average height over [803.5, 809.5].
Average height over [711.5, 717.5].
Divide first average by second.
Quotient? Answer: 1.2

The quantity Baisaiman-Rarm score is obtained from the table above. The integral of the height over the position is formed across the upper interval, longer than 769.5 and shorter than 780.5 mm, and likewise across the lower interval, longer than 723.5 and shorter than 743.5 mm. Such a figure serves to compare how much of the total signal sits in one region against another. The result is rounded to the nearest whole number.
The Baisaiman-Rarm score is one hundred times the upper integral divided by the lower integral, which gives 32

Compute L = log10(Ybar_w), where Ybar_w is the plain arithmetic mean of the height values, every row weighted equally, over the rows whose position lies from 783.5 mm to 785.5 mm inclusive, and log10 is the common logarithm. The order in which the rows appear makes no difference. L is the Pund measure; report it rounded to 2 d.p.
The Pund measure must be 1.38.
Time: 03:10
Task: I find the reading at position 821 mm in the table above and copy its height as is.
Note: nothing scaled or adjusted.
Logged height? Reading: 32.28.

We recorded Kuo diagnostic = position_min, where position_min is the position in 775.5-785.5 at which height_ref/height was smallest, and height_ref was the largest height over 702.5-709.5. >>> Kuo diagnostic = 785 mm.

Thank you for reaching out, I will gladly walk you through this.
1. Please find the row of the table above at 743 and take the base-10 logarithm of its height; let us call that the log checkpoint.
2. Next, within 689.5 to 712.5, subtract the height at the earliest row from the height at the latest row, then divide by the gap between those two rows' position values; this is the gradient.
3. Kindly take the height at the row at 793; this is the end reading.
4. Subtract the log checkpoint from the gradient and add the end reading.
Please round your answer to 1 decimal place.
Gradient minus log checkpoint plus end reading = 29.4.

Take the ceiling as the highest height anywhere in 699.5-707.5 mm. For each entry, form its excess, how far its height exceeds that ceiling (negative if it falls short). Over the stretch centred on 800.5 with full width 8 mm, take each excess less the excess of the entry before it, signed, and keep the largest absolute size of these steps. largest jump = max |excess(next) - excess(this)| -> 1.6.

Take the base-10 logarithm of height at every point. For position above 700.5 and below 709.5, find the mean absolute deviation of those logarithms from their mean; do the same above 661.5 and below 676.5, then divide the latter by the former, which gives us 1.7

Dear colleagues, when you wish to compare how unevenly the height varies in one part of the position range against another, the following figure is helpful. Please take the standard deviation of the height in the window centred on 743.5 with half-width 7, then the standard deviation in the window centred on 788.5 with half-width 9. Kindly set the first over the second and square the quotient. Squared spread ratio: 0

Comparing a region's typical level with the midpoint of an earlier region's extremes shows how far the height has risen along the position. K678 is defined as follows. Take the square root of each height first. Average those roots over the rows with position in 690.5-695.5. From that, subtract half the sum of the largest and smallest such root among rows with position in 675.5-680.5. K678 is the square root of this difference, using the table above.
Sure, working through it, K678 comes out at 0.0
